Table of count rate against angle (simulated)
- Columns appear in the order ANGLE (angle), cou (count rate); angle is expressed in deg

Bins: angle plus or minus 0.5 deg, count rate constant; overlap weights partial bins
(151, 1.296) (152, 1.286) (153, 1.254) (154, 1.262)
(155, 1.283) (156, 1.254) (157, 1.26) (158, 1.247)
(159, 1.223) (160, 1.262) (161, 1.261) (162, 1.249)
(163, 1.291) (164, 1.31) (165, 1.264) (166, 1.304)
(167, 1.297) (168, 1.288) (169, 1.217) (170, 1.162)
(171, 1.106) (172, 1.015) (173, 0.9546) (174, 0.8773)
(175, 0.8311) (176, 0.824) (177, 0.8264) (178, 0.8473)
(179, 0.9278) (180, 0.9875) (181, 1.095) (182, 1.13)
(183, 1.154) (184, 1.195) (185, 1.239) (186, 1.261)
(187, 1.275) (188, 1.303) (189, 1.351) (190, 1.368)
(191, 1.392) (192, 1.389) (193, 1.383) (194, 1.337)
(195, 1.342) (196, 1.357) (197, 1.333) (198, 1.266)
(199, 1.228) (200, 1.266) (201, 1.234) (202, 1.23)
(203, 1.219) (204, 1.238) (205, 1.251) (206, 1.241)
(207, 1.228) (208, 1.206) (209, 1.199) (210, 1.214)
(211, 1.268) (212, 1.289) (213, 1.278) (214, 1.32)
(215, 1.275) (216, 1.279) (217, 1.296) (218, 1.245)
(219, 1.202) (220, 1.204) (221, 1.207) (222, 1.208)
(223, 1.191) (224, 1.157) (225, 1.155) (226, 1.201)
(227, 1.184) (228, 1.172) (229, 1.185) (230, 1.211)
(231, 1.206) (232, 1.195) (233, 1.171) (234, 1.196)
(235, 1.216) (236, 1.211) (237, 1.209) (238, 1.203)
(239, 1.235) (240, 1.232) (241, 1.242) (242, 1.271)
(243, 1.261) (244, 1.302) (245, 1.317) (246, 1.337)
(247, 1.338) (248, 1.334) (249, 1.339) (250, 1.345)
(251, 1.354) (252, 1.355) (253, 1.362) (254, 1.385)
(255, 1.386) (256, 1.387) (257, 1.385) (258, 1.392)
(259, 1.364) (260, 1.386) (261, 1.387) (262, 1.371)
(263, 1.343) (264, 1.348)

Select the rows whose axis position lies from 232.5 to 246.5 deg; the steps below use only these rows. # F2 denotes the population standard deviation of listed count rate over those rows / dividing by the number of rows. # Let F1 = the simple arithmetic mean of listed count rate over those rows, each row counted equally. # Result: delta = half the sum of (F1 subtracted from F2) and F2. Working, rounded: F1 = 1.24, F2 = 0.05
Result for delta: -0.574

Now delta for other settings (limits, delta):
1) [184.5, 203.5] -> -0.593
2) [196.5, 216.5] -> -0.591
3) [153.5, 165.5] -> -0.610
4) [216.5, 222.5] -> -0.579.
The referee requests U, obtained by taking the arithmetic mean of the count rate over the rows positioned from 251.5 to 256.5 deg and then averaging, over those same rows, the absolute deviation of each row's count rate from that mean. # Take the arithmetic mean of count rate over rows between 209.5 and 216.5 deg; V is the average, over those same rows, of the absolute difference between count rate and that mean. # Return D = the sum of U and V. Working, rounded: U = 0.013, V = 0.019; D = 0.032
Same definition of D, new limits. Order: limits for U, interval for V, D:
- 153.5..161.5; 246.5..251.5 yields 0.017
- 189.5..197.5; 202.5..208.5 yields 0.033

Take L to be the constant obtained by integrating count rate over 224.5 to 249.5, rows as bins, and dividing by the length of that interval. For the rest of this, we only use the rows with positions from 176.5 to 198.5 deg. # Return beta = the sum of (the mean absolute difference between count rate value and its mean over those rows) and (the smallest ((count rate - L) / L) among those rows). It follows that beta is -0.19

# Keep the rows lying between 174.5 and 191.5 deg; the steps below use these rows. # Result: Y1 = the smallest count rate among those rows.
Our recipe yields 0.824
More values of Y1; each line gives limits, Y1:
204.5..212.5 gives 1.199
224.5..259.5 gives 1.155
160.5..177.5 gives 0.824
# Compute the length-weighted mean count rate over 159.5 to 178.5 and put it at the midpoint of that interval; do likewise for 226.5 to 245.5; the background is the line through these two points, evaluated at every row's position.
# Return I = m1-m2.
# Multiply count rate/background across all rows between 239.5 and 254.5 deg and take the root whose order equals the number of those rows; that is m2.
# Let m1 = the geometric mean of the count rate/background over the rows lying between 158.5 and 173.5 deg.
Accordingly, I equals 0.03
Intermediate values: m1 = 1.09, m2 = 1.06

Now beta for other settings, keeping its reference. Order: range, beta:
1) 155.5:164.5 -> 0.01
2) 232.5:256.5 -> 0.01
